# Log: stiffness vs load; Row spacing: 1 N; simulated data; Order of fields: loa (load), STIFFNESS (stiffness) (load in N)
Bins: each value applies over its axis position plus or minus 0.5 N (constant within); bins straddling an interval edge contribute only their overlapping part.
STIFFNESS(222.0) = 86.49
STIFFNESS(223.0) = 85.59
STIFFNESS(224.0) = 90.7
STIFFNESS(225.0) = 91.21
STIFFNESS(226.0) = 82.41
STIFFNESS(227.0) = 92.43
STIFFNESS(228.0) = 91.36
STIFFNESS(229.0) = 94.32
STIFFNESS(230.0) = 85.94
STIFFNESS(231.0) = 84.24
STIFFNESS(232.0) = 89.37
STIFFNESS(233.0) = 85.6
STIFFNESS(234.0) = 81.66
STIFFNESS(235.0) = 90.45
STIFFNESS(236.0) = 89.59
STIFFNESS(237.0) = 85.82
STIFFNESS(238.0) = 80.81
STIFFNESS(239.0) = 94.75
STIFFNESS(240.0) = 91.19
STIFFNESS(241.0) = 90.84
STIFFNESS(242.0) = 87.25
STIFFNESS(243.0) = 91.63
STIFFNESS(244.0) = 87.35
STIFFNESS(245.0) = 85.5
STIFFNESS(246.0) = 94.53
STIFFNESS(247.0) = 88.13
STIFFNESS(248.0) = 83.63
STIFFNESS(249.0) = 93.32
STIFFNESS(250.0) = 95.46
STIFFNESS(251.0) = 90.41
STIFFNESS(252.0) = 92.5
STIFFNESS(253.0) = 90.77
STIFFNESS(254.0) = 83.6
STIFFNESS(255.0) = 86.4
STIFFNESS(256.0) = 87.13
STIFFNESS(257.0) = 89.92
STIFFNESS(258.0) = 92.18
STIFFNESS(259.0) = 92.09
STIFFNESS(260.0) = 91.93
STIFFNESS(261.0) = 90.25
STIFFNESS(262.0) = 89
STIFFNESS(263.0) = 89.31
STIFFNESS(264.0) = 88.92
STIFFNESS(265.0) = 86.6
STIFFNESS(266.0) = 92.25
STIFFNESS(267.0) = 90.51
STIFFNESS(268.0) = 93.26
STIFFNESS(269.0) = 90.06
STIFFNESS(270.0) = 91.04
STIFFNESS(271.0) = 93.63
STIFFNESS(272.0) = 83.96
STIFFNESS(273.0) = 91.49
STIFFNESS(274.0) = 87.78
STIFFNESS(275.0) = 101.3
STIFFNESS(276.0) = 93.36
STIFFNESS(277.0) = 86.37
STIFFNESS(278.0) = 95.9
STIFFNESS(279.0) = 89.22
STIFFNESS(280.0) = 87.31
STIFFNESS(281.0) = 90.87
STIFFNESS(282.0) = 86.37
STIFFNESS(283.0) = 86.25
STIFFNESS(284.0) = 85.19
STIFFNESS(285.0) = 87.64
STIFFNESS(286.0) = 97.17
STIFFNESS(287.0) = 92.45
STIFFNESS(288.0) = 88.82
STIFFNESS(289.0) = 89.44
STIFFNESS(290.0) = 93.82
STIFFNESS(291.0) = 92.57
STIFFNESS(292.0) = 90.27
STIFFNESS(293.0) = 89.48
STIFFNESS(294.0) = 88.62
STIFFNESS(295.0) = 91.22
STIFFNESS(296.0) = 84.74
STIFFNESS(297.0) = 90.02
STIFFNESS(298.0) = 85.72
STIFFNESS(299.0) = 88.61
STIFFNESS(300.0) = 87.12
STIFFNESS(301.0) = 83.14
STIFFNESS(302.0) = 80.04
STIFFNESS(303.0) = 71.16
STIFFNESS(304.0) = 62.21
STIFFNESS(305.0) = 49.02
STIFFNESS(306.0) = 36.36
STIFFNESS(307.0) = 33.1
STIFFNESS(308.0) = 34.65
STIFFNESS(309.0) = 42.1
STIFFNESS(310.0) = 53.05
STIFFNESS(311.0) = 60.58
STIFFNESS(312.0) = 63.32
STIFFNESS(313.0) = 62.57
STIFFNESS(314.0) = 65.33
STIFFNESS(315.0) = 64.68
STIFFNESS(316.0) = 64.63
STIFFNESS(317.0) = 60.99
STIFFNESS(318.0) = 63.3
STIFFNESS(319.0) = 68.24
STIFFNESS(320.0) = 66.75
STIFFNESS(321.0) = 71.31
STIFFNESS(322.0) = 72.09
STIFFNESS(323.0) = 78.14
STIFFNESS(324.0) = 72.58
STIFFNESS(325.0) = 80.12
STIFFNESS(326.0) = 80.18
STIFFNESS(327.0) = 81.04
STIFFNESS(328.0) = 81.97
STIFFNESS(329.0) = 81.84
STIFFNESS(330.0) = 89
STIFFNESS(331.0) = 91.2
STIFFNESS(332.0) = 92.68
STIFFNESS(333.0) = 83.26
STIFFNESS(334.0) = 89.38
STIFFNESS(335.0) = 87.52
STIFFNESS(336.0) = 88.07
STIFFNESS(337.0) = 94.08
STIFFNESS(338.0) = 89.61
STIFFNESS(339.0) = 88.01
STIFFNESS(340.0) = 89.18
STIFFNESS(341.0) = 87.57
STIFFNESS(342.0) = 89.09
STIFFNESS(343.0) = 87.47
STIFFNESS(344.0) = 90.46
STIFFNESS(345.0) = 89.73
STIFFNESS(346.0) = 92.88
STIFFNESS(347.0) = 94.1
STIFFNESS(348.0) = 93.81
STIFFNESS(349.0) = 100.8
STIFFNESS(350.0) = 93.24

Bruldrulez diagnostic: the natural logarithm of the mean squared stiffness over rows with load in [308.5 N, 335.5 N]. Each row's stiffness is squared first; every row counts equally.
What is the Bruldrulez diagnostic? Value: 8.61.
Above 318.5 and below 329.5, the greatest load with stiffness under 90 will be 329.0 N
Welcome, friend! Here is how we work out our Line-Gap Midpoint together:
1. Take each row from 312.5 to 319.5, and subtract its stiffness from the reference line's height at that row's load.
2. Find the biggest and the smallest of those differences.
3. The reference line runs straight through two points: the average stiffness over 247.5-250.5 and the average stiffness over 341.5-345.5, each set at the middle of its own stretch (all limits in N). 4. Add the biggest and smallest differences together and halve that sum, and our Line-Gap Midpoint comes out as 25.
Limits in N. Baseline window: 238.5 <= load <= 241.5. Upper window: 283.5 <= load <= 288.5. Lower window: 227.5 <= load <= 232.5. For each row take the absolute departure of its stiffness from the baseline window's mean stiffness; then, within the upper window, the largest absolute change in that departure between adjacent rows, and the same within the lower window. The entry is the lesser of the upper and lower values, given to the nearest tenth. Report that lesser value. 4.7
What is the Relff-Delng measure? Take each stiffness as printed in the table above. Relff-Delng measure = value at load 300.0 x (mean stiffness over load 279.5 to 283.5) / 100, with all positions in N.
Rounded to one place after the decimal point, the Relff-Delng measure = 76.4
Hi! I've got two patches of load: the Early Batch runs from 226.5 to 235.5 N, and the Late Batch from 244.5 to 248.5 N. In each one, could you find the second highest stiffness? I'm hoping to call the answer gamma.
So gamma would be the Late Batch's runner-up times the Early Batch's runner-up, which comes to 8146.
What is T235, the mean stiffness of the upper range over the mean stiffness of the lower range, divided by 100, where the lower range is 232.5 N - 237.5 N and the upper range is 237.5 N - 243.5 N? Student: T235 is 0.0103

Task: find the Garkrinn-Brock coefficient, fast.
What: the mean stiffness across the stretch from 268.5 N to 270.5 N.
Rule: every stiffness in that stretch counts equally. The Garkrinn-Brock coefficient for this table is 91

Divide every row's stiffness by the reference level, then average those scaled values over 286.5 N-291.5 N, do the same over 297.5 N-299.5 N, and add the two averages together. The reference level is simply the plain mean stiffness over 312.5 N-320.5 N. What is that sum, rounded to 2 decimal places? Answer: 2.77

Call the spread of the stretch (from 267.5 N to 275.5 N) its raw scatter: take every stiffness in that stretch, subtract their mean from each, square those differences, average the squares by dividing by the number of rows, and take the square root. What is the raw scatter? 4.7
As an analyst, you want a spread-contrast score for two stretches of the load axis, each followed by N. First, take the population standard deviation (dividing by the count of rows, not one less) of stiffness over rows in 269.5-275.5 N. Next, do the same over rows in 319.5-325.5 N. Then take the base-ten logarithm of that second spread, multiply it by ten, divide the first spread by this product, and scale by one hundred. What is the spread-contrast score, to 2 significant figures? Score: 83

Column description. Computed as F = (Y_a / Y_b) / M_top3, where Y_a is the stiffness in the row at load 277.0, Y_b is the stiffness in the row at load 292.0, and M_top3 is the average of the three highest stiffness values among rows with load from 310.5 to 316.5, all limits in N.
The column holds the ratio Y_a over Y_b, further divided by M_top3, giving 0.015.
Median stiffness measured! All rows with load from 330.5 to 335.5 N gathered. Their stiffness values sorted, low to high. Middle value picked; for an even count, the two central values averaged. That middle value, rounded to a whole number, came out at 89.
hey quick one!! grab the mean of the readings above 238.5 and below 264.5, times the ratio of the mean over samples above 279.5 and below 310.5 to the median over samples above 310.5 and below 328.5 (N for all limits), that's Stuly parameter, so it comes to 104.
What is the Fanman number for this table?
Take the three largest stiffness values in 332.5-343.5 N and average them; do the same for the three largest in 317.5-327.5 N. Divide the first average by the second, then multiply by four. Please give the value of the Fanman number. 4.53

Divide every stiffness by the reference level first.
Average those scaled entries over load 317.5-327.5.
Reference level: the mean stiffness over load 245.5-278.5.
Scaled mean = 0.81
